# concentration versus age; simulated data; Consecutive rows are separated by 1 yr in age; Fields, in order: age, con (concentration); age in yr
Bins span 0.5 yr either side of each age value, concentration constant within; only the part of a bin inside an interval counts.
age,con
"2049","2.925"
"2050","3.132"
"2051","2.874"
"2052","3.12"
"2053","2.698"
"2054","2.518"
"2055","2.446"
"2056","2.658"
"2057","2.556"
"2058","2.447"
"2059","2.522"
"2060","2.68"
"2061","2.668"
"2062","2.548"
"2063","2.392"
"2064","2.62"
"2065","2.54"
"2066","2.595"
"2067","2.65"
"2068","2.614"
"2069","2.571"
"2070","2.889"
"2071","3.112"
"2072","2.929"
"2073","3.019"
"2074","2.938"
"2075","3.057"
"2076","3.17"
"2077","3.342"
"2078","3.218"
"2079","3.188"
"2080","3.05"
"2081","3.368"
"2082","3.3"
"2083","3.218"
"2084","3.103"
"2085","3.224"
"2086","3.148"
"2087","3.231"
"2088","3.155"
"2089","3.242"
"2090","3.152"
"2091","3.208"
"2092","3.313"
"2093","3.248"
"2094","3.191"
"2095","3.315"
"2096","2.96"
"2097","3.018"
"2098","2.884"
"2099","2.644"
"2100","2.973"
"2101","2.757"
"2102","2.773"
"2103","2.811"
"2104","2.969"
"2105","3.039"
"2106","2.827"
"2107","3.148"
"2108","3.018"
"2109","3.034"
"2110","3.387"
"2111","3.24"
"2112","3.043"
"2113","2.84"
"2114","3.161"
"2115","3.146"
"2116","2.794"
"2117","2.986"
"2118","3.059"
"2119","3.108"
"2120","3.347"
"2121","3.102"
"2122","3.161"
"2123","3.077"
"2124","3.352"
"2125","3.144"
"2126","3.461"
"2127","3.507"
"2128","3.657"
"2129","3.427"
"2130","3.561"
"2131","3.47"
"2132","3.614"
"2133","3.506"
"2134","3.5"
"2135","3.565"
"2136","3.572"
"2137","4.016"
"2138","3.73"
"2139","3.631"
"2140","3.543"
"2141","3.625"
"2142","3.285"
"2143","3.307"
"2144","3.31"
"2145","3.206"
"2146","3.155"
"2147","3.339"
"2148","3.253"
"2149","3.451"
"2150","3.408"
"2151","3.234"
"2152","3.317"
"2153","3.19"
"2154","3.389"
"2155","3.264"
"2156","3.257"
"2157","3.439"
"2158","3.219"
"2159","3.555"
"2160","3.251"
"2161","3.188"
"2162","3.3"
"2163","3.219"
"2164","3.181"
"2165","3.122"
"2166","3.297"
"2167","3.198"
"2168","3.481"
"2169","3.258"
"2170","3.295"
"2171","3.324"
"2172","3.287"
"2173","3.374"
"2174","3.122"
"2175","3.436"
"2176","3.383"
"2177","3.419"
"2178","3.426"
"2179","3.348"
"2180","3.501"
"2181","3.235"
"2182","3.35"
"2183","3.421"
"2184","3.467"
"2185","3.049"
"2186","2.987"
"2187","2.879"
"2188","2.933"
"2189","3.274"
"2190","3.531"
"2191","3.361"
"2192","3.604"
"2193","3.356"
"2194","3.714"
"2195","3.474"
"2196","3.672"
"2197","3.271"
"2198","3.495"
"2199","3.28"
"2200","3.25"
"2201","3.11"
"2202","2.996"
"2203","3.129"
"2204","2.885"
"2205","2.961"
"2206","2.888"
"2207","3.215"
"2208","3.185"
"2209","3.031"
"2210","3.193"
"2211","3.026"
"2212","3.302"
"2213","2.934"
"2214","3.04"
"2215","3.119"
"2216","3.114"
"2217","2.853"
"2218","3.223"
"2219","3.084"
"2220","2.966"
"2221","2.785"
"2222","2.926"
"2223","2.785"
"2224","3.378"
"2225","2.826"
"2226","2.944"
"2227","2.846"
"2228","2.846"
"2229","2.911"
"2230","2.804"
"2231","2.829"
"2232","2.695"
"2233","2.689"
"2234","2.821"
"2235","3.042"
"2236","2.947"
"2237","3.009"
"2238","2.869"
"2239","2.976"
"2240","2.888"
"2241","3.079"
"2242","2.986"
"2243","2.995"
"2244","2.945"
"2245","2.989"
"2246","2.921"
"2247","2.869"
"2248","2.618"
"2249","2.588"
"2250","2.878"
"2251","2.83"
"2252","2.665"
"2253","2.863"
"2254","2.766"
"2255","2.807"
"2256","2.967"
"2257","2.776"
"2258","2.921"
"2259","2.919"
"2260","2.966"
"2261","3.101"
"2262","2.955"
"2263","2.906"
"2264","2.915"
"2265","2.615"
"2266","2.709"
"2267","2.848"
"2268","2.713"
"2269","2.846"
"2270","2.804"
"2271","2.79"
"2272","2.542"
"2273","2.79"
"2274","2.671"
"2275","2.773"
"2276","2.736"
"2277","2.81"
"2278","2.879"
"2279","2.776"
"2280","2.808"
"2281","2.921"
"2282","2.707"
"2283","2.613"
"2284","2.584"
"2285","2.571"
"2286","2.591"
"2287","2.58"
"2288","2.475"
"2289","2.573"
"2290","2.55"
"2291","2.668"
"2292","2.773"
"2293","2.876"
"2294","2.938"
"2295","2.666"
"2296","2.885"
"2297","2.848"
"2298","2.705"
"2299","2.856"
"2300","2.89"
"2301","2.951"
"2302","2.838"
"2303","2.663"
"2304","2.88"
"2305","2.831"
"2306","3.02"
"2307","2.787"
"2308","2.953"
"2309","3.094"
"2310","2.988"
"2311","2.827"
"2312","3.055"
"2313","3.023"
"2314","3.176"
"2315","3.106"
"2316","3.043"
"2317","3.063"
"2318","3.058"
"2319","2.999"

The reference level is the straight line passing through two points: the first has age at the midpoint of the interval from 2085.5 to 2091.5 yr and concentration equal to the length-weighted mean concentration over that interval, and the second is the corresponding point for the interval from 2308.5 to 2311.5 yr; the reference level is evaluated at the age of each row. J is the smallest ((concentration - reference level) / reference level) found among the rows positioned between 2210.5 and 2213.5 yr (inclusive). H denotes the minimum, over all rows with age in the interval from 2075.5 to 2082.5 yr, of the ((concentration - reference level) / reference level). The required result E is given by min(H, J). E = -0.05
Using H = -0.046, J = -0.04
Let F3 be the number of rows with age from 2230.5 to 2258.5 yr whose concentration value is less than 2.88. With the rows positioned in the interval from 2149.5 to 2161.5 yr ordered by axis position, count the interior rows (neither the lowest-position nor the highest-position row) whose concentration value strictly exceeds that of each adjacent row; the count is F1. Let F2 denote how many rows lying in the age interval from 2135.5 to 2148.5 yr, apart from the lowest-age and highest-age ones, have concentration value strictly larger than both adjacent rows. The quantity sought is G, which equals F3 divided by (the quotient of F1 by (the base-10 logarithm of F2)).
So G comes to 2.26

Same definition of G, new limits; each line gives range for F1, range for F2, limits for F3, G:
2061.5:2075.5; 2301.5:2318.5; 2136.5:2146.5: 0.00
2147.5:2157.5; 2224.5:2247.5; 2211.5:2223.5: 0.95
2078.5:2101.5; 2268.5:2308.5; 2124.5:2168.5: 0.00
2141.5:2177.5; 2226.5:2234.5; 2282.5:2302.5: 0.37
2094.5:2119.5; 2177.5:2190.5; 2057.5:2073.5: 0.60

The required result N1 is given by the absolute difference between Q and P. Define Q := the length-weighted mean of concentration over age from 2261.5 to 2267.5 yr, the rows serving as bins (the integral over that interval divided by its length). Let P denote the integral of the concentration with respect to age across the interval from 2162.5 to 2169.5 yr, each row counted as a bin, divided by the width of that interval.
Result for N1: 0.43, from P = 3.25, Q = 2.82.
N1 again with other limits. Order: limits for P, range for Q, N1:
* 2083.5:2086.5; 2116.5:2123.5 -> 0.04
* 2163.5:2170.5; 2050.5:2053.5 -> 0.36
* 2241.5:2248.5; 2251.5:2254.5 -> 0.14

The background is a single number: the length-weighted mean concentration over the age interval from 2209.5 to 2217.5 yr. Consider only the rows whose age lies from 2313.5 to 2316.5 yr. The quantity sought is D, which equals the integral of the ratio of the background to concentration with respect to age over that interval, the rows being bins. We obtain 3.0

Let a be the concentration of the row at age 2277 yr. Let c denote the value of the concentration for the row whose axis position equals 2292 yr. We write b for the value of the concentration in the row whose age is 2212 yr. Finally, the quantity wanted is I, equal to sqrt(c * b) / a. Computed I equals 1.08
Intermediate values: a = 2.81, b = 3.302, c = 2.773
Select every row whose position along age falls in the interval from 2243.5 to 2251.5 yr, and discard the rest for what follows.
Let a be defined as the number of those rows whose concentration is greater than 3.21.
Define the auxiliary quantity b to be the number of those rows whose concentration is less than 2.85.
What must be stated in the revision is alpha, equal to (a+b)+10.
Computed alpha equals 13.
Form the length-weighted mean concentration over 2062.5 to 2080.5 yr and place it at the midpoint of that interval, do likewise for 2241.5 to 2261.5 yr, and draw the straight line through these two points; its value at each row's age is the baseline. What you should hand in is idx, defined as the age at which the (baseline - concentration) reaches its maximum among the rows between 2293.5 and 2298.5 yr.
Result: 2295 yr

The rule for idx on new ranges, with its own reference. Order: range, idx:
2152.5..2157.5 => 2153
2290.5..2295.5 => 2295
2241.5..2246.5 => 2246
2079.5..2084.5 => 2080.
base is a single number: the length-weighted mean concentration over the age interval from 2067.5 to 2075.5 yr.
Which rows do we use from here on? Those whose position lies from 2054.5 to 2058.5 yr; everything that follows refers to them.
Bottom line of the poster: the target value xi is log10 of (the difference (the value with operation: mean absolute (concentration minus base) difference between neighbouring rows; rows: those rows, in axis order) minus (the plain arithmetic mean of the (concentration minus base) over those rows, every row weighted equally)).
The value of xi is -0.3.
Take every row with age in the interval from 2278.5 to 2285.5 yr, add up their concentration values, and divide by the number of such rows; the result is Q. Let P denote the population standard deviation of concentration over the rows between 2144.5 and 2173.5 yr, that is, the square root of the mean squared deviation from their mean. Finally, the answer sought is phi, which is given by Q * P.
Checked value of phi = 0.277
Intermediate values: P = 0.102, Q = 2.71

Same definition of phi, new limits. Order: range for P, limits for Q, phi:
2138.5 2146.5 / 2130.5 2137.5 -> 0.637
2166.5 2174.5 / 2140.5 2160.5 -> 0.337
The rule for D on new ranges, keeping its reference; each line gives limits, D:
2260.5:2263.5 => 3.1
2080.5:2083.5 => 2.8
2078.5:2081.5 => 2.9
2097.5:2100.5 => 3.3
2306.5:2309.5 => 3.1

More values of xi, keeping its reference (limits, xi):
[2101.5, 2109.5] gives -1.1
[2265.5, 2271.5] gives -0.7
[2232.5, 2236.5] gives -0.8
